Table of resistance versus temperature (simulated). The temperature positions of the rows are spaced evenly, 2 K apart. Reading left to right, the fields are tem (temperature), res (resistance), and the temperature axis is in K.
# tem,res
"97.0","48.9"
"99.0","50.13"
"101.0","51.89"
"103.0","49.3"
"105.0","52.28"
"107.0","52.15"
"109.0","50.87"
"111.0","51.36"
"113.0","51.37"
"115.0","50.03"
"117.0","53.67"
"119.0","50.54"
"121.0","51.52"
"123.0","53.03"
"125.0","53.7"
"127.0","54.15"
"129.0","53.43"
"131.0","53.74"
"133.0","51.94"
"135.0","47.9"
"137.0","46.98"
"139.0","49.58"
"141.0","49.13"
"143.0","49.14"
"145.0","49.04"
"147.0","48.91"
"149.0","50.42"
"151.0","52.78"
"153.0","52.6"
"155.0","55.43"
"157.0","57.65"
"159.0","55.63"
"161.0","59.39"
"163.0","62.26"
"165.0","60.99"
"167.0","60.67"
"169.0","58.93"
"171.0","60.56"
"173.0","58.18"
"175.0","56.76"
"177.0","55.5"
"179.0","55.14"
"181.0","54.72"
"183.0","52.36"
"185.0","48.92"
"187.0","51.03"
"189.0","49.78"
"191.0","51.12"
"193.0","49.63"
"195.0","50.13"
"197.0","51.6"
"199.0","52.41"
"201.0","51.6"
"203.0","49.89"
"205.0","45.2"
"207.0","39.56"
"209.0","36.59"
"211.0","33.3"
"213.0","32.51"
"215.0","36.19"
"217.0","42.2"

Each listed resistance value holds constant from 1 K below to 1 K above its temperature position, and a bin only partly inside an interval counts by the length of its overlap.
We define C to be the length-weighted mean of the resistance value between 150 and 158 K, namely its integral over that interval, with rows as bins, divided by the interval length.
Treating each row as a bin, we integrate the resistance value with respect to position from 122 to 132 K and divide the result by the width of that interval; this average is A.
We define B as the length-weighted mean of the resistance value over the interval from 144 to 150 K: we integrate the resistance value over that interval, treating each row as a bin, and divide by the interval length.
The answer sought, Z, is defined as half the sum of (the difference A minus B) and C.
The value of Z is 29.4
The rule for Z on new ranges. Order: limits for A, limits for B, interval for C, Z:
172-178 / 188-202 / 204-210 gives 23.2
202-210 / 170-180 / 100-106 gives 18.4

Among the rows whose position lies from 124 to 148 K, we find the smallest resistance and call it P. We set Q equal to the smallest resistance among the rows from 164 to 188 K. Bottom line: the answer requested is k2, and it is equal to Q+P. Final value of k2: 96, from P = 46.98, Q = 48.92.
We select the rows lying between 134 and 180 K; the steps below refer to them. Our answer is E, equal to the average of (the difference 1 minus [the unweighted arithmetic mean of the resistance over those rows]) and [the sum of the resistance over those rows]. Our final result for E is 600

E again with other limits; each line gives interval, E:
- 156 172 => 209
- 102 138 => 439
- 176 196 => 234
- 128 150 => 251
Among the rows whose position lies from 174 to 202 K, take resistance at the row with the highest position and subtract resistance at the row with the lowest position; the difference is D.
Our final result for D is -5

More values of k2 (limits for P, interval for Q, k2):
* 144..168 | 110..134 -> 99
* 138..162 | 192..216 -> 81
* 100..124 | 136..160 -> 96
